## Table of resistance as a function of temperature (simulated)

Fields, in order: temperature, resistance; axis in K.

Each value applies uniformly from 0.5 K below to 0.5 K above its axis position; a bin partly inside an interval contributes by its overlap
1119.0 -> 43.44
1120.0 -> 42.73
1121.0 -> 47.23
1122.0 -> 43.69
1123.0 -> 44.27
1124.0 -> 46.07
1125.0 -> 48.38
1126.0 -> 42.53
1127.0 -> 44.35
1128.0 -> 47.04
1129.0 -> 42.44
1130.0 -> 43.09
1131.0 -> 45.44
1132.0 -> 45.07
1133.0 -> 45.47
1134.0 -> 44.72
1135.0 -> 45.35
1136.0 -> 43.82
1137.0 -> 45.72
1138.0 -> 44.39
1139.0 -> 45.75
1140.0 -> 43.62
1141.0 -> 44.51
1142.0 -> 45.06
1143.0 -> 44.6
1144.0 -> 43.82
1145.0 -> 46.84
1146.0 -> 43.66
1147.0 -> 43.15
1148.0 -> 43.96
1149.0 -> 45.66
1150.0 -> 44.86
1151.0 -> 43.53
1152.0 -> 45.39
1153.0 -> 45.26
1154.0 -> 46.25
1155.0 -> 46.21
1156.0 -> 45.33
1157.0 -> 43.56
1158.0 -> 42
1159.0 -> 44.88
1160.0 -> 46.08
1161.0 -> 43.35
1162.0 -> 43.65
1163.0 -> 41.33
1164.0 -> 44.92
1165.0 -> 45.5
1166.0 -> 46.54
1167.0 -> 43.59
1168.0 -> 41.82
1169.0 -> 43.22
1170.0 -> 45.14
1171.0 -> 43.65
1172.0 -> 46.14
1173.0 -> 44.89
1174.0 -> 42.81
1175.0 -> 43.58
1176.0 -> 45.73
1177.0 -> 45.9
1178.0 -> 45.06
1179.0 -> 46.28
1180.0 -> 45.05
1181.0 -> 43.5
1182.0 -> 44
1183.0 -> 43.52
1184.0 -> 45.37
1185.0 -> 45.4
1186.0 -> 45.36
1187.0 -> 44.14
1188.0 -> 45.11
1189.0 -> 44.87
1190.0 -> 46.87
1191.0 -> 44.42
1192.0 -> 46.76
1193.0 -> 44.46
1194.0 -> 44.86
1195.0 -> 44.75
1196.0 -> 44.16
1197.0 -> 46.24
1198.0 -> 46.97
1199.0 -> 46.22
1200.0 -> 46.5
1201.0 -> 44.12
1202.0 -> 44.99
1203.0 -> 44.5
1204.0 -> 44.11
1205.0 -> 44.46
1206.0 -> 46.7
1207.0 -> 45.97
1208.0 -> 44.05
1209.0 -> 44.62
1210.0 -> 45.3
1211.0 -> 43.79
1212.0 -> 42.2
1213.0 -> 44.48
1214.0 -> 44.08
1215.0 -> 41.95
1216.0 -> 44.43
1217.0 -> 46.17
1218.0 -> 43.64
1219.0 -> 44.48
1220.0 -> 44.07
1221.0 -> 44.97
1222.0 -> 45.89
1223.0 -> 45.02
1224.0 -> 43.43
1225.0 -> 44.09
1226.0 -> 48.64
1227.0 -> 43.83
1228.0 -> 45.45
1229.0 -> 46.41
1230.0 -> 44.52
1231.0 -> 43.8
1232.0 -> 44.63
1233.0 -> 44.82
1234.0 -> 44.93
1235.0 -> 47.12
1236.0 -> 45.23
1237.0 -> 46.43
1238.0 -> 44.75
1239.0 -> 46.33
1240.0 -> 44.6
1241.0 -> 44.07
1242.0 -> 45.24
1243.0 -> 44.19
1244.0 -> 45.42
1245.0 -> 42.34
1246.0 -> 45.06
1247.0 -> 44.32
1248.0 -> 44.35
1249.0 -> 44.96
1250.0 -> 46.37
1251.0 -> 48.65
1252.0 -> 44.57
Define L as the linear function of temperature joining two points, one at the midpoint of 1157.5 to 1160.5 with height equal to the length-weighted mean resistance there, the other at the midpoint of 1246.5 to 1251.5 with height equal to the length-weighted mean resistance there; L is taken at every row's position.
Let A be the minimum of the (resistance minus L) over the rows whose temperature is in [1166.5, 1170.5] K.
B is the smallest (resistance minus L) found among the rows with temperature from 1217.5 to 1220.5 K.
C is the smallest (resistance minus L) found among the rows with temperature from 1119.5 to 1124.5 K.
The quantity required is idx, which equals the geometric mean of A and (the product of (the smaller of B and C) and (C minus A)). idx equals 2.7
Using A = -2.6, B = -1.6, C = -1.0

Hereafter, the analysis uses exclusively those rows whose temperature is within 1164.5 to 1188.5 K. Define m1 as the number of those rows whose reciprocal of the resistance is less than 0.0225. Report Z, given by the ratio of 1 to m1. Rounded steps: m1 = 14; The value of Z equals 0.071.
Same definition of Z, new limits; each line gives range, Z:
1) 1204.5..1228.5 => 0.077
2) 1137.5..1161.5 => 0.071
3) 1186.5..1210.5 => 0.056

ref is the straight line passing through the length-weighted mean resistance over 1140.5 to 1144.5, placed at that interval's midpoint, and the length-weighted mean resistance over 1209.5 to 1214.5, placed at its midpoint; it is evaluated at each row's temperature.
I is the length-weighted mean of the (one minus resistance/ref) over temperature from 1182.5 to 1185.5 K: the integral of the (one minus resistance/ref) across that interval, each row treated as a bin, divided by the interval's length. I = -0.01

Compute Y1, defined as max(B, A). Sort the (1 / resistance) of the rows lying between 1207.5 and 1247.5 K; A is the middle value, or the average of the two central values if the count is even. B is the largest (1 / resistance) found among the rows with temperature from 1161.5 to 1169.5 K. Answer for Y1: 0.0242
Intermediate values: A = 0.0224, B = 0.0242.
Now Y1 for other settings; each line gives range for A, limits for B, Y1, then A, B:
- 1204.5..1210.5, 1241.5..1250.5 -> 0.0236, 0.0222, 0.0236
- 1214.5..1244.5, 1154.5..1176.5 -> 0.0242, 0.0223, 0.0242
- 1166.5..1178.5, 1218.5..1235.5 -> 0.0230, 0.0226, 0.0230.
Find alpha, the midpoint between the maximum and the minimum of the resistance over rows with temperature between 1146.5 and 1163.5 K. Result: 43.8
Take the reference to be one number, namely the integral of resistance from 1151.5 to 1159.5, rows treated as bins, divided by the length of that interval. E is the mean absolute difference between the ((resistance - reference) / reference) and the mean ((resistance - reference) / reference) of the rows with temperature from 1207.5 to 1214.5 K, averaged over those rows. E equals 0.014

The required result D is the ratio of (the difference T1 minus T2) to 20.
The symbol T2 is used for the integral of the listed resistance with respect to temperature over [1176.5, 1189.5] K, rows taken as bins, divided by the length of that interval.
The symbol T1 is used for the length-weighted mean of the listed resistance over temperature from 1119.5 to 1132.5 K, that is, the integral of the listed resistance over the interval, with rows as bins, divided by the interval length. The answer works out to 0.00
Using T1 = 44.8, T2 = 44.9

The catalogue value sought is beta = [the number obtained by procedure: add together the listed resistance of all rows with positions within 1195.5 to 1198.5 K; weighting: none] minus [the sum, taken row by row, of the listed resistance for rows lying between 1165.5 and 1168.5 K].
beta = 5.4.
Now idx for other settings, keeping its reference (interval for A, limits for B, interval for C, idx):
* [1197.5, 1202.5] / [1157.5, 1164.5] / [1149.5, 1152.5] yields 0.7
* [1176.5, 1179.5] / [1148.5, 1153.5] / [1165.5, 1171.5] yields 1.9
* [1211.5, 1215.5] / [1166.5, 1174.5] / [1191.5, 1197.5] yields 4.6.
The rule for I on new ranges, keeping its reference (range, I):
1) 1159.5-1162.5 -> 0.00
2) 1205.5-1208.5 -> -0.04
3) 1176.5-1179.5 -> -0.03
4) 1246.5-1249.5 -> -0.02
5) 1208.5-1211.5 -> -0.01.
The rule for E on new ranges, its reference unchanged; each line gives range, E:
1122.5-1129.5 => 0.041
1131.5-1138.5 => 0.012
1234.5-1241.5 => 0.021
